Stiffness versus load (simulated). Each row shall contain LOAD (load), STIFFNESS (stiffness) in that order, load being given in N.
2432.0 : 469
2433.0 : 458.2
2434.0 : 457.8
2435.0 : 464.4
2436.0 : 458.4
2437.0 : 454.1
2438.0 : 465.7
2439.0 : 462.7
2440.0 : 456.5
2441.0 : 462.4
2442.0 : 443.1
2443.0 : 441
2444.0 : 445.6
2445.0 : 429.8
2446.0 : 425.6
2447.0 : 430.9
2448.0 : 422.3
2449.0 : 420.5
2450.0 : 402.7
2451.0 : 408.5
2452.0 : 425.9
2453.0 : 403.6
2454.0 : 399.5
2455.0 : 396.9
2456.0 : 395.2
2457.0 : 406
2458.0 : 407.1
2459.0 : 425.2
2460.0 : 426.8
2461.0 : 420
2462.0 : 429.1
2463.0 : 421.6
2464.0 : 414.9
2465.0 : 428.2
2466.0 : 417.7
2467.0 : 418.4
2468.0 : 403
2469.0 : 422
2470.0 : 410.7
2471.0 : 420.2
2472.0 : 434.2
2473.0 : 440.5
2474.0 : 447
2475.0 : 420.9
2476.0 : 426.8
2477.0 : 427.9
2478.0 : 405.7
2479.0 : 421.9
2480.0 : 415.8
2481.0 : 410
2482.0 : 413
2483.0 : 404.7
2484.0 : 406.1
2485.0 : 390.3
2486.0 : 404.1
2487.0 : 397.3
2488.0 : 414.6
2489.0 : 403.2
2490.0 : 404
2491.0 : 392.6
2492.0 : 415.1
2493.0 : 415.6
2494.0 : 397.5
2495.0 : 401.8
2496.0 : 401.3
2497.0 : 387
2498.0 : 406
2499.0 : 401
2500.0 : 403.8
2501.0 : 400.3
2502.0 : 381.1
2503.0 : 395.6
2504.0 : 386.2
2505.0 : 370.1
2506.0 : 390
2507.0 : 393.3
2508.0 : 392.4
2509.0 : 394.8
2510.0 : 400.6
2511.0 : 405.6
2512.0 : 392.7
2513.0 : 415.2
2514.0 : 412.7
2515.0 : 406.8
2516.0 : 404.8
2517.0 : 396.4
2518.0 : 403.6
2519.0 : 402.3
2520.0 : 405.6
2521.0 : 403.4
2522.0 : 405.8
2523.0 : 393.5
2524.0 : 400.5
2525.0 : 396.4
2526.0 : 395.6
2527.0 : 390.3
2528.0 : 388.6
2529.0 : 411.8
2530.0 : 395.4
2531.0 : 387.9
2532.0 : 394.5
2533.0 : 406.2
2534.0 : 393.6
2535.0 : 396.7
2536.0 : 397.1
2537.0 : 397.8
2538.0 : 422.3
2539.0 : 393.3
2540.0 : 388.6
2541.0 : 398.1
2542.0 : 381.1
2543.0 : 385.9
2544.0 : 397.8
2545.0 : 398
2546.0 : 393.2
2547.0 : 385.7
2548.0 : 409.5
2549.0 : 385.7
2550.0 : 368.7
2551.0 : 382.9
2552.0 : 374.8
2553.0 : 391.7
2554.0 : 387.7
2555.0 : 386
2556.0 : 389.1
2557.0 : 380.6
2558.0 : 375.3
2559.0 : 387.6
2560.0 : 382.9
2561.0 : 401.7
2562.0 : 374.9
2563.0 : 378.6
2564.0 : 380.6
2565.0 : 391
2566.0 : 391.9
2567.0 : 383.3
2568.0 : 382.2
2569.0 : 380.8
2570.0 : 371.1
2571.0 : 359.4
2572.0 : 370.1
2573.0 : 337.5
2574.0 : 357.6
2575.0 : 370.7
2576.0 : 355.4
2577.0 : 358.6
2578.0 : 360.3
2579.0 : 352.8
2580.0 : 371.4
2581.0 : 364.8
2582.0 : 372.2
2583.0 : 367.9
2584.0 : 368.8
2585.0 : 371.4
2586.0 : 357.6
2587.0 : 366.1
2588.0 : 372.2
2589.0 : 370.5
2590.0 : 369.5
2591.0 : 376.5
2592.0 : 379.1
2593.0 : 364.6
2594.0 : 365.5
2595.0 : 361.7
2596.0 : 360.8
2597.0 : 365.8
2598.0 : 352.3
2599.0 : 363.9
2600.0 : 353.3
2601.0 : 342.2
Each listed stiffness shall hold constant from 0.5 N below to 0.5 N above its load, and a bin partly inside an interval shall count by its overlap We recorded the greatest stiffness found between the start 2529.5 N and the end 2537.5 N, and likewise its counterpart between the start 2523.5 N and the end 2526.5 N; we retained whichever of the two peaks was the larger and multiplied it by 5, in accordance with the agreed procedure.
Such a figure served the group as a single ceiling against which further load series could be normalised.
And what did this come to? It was 2031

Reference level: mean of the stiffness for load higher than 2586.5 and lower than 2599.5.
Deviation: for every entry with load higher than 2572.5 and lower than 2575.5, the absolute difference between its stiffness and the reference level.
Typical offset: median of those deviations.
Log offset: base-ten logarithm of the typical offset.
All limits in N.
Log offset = 0.96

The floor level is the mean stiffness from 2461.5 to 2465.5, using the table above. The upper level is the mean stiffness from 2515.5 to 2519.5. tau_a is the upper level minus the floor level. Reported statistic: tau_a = -22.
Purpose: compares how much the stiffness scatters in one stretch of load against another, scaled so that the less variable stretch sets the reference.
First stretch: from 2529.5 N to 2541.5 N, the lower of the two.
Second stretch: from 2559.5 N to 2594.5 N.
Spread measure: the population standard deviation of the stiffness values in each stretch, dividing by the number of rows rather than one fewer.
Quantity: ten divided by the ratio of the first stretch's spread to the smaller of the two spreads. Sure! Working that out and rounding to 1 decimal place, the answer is 10.0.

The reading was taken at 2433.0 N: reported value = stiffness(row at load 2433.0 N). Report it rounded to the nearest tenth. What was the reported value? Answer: 458.2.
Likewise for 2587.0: 366.1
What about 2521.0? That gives 403.4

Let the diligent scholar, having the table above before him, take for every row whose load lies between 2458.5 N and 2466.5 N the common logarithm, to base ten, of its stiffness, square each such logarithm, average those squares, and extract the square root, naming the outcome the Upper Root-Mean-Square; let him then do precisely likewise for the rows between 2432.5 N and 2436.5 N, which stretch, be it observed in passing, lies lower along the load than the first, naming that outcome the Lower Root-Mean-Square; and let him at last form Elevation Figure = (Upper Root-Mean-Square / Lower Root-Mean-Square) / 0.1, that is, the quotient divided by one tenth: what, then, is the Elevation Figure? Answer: 9.9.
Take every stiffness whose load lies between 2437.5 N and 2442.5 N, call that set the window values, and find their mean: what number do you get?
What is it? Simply 458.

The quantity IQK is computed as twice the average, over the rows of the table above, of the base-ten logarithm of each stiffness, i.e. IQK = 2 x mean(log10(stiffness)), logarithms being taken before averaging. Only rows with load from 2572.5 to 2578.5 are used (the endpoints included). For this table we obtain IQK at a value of 5.10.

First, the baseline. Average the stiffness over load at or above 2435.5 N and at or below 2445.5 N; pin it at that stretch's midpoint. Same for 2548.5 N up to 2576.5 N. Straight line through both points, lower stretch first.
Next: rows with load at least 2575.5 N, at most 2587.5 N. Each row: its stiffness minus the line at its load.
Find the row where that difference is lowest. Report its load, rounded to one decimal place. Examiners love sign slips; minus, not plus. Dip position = 2579.0 N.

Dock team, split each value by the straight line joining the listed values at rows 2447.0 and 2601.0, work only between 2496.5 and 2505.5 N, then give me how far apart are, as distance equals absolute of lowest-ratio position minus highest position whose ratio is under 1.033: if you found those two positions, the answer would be 0 N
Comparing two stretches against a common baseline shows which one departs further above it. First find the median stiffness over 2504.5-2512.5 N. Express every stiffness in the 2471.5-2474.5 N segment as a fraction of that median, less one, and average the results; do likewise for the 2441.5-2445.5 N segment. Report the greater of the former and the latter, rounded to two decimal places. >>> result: 0.12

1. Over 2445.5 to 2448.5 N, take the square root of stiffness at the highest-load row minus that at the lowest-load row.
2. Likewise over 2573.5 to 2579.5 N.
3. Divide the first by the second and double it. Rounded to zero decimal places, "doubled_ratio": 1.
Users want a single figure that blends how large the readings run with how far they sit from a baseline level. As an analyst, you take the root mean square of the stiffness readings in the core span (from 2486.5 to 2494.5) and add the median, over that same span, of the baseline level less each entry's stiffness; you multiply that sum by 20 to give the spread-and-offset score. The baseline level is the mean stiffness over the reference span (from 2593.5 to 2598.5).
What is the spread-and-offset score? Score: 7254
